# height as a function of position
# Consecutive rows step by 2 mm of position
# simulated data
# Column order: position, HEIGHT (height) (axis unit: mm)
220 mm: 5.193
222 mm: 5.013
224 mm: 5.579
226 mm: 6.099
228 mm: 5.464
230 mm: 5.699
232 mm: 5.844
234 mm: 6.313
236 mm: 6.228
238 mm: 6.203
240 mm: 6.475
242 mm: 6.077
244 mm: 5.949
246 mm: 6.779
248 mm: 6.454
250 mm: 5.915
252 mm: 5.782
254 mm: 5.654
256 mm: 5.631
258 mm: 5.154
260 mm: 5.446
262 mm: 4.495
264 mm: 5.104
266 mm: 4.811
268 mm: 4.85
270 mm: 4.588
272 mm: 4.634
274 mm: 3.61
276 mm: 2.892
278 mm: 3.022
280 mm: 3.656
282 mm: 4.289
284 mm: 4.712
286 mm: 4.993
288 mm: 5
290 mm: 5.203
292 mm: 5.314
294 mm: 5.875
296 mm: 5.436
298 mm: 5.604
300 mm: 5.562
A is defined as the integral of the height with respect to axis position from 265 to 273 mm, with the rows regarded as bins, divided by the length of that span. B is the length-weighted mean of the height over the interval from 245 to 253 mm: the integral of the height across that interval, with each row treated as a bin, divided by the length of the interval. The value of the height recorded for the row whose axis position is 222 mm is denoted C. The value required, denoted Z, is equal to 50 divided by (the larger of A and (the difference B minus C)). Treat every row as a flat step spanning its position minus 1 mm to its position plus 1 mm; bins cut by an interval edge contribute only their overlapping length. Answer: 10.6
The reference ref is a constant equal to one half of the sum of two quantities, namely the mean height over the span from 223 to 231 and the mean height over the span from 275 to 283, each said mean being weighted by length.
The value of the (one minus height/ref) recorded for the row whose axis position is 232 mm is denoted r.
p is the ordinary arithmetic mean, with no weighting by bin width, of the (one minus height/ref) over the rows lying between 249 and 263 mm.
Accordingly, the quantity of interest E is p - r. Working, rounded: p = -0.19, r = -0.27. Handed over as 0.09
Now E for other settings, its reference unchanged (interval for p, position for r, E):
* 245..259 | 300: -0.08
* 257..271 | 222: 0.02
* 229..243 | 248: 0.07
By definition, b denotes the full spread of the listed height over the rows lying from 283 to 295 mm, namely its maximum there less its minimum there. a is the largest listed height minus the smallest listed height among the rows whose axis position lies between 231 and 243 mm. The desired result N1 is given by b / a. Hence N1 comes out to 1.84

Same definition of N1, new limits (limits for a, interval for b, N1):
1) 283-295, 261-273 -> 0.52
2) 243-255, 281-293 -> 0.91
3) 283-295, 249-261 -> 0.65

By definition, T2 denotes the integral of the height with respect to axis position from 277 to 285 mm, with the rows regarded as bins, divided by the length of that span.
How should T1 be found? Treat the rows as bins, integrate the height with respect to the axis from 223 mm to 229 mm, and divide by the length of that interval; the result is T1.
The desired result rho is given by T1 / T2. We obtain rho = 1.5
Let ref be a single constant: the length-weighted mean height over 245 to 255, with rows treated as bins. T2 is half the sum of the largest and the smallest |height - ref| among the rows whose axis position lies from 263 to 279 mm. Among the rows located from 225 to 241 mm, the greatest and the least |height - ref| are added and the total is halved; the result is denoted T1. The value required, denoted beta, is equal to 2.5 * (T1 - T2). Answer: -4.5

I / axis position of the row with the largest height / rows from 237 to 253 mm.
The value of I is 246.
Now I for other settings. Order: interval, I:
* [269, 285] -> 284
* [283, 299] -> 294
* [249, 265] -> 250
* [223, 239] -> 234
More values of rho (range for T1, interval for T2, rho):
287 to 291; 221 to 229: 0.9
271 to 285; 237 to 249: 0.6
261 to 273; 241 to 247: 0.8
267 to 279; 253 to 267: 0.8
